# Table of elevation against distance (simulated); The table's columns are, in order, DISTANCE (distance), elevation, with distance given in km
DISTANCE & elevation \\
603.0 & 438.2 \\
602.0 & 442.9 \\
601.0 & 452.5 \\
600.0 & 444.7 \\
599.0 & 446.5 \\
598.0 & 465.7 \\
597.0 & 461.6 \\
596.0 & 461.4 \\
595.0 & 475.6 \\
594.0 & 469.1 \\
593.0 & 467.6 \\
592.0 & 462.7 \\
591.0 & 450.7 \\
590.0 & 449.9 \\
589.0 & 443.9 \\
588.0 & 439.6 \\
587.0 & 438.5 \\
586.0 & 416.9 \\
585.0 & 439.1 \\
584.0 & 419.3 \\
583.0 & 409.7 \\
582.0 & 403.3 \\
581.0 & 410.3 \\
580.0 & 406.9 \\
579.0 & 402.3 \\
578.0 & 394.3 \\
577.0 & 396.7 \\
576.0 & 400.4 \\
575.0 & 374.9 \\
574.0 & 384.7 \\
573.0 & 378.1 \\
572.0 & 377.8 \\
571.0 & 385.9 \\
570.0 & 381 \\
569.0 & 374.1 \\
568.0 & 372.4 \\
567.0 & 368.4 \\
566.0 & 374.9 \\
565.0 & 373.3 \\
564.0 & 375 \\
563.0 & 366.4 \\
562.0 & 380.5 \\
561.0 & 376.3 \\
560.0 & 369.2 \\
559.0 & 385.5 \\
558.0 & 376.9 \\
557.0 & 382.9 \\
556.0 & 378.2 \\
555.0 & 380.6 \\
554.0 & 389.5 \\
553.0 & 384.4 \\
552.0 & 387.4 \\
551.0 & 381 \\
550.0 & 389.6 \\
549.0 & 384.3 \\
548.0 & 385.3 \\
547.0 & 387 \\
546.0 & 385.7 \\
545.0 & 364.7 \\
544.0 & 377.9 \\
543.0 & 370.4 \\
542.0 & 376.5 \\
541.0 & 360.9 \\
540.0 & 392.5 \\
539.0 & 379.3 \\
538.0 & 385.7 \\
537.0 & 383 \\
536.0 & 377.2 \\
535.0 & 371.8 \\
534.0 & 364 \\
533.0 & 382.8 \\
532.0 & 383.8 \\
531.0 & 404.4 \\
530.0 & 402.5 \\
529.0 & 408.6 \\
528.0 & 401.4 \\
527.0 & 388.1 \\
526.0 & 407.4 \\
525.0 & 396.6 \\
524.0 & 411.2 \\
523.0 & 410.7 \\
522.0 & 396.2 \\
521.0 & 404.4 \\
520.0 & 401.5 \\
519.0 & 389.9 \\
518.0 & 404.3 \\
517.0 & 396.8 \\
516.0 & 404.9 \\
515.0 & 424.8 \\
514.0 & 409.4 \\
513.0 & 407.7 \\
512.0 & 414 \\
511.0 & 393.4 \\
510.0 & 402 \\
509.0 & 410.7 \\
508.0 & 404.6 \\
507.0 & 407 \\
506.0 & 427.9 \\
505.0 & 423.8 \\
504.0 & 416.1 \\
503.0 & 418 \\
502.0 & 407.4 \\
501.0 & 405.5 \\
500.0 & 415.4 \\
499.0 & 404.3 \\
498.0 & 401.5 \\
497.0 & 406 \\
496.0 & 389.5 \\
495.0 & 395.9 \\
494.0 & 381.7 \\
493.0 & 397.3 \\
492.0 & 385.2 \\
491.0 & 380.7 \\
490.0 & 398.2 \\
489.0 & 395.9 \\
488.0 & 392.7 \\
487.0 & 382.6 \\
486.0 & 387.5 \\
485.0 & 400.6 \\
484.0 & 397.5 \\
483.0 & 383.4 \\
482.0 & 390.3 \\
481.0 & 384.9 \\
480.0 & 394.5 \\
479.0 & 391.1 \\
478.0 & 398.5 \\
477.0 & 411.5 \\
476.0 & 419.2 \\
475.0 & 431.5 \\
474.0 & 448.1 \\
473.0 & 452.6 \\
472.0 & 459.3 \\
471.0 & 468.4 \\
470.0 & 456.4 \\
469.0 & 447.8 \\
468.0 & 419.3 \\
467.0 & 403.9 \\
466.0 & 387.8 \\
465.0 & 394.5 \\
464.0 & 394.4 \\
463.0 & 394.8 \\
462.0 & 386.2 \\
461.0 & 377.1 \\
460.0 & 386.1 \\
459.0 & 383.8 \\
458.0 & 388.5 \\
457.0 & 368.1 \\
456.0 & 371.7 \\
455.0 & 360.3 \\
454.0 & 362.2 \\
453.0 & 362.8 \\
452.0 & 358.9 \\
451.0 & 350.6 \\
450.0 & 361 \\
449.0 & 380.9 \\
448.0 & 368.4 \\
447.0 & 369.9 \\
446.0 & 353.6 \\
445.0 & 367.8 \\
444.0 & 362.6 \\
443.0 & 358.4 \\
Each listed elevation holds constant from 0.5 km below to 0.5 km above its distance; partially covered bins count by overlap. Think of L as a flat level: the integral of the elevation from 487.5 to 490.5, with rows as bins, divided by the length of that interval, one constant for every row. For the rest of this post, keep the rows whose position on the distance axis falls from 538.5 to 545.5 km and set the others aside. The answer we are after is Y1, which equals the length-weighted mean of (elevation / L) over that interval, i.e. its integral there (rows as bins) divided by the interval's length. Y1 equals 0.95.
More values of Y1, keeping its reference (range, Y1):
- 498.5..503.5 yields 1.04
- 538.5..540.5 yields 0.98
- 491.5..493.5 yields 0.99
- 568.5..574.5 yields 0.96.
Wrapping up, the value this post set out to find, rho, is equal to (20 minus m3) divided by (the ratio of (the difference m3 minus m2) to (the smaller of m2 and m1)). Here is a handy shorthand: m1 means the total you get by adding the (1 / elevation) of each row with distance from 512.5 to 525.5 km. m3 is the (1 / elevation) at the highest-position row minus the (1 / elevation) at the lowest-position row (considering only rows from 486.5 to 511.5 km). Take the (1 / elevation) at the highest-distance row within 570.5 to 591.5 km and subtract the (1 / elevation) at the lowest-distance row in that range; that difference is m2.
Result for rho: -25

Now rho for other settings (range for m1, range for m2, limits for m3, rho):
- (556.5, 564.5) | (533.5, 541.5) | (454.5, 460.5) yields -2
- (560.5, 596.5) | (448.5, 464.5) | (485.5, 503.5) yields 18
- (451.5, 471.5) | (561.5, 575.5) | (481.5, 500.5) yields -4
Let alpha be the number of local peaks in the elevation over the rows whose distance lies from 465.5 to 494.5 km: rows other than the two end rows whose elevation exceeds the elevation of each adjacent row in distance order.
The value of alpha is 6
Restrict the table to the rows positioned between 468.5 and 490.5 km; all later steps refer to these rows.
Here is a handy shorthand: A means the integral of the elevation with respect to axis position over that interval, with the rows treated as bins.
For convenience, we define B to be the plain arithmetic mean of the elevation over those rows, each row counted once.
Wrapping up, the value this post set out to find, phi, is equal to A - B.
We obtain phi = 8679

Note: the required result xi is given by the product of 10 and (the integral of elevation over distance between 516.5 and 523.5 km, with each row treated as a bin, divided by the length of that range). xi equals 4005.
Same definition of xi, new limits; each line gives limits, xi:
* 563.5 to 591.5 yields 4015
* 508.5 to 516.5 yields 4084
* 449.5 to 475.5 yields 3991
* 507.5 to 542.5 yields 3958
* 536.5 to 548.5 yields 3791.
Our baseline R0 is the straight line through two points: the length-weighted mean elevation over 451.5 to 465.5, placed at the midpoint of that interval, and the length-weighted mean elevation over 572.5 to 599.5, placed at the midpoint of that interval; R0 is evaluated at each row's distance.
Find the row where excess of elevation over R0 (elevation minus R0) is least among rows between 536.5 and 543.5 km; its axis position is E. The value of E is 541.0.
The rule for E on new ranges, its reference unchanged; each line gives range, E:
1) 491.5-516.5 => 494.0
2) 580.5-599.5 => 582.0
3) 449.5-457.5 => 451.0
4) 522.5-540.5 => 534.0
